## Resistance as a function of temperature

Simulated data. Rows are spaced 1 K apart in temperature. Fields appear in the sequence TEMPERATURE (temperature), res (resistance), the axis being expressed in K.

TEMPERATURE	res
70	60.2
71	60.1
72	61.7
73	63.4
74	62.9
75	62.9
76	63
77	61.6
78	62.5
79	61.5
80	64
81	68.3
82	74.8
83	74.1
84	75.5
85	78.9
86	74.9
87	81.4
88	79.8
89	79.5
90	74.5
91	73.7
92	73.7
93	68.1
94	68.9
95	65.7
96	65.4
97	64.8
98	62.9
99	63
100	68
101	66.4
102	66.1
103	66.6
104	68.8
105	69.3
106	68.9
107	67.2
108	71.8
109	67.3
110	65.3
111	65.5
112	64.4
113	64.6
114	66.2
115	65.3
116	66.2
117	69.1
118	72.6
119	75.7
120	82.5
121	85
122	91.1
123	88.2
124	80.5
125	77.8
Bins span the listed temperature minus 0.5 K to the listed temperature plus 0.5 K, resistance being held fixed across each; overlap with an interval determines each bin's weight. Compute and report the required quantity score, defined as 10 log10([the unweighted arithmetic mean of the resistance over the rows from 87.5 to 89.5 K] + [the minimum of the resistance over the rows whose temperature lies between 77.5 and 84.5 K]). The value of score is 21.5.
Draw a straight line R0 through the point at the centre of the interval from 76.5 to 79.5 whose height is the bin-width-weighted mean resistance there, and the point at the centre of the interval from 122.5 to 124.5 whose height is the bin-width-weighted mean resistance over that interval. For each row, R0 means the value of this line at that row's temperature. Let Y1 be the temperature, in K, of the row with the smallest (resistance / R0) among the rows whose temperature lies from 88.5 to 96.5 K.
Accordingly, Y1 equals 96 K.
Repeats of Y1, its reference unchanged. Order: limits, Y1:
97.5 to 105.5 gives 99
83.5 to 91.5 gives 91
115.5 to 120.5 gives 116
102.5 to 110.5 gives 110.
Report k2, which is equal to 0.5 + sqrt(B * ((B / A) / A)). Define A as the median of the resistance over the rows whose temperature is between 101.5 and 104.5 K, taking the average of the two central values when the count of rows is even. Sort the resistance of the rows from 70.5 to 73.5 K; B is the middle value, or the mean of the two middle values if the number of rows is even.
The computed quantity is 1.43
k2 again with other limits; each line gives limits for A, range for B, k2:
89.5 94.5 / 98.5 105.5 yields 1.40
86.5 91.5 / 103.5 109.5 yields 1.37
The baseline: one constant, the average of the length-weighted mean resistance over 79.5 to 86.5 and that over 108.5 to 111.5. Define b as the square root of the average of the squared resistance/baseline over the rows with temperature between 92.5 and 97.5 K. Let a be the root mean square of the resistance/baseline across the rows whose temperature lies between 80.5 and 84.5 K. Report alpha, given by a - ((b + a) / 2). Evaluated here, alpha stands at 0.05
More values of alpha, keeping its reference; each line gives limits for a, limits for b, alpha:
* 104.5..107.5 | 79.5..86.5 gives -0.03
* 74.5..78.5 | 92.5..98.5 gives -0.03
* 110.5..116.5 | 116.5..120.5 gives -0.07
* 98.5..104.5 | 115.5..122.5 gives -0.08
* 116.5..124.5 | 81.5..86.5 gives 0.04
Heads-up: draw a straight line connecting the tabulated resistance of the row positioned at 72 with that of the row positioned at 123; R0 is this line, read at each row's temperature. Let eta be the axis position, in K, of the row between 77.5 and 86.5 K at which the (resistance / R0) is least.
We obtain 79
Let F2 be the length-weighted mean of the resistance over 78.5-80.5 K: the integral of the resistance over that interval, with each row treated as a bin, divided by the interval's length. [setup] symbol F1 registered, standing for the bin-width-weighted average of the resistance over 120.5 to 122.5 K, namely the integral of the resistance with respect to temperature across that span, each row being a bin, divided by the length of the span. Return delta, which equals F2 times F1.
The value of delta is 5525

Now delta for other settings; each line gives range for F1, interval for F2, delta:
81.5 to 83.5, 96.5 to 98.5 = 4754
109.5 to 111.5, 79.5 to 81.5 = 4326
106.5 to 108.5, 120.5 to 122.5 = 6119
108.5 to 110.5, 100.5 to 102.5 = 4392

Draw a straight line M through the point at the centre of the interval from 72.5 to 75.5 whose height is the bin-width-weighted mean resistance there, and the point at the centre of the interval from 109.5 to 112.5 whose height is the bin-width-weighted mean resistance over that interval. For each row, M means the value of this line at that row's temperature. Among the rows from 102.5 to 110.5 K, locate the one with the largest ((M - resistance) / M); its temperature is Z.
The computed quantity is 110 K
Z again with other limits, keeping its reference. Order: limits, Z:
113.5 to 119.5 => 115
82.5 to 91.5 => 91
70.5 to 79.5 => 71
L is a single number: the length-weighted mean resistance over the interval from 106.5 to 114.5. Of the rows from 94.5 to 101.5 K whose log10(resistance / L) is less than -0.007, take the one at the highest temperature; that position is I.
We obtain 99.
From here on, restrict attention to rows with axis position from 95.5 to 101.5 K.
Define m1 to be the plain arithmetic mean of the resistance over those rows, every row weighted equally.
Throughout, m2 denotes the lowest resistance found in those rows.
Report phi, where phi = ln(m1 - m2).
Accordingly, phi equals 0.78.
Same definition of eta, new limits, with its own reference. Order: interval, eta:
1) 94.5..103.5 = 99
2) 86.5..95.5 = 95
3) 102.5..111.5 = 111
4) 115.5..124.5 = 116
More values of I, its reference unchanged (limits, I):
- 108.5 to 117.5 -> 115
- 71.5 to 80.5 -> 80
